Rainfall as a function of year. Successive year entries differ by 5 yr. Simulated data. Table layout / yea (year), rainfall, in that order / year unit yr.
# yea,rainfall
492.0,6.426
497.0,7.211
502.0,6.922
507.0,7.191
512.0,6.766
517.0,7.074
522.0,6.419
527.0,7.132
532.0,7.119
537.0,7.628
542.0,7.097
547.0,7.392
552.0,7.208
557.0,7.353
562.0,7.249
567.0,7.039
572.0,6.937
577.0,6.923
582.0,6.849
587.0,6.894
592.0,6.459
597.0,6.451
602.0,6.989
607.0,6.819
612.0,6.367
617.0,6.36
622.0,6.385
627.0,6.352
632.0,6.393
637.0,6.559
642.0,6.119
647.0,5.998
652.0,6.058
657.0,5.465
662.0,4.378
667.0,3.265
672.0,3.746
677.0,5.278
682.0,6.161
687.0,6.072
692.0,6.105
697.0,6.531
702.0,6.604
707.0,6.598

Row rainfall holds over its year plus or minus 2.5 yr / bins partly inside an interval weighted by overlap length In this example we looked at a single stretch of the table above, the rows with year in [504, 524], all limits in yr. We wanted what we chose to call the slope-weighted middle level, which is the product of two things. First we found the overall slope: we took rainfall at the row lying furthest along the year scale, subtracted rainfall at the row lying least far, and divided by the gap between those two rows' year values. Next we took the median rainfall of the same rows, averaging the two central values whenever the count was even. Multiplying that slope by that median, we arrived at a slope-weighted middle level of -0.4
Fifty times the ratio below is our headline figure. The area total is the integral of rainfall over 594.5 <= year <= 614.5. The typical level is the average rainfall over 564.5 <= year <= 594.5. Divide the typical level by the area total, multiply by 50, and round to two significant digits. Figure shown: 2.6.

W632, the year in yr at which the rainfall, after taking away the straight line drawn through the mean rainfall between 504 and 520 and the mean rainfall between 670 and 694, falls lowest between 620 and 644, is 642.0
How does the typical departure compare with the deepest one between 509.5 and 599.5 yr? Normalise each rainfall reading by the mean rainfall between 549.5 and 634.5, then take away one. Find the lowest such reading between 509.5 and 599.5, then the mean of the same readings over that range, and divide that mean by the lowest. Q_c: -0.7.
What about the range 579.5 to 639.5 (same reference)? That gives 0.5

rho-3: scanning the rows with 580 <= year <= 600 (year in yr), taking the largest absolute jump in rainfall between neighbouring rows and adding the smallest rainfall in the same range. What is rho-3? 6.9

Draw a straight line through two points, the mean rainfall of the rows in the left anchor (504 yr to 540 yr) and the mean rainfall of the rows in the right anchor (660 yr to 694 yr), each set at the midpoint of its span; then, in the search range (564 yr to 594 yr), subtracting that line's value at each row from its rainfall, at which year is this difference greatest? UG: 587.0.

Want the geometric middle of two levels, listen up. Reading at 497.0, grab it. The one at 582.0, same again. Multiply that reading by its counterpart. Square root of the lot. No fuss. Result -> 7.0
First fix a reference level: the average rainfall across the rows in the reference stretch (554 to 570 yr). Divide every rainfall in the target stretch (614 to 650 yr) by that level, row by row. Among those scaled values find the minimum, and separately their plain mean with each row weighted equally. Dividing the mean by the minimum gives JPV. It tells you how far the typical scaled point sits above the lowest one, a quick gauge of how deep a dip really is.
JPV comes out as 1.05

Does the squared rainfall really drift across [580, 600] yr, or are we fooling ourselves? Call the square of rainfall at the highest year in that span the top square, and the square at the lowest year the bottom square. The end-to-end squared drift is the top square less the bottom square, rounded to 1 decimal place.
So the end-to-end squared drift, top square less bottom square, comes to -5.3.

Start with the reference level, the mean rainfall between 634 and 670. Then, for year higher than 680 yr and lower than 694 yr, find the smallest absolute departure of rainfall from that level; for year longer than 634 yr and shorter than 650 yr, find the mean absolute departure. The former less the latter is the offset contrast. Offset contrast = -0.15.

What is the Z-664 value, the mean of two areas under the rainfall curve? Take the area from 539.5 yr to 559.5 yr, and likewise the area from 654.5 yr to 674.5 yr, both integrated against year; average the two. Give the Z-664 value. 115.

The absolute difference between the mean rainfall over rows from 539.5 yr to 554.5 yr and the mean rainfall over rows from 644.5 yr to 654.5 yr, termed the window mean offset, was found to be 1.2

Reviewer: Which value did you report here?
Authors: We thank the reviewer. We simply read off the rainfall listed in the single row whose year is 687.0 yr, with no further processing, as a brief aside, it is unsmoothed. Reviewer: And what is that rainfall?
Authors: 6.072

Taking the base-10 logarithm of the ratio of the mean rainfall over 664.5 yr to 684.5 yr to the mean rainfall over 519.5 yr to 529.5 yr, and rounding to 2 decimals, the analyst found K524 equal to -0.17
